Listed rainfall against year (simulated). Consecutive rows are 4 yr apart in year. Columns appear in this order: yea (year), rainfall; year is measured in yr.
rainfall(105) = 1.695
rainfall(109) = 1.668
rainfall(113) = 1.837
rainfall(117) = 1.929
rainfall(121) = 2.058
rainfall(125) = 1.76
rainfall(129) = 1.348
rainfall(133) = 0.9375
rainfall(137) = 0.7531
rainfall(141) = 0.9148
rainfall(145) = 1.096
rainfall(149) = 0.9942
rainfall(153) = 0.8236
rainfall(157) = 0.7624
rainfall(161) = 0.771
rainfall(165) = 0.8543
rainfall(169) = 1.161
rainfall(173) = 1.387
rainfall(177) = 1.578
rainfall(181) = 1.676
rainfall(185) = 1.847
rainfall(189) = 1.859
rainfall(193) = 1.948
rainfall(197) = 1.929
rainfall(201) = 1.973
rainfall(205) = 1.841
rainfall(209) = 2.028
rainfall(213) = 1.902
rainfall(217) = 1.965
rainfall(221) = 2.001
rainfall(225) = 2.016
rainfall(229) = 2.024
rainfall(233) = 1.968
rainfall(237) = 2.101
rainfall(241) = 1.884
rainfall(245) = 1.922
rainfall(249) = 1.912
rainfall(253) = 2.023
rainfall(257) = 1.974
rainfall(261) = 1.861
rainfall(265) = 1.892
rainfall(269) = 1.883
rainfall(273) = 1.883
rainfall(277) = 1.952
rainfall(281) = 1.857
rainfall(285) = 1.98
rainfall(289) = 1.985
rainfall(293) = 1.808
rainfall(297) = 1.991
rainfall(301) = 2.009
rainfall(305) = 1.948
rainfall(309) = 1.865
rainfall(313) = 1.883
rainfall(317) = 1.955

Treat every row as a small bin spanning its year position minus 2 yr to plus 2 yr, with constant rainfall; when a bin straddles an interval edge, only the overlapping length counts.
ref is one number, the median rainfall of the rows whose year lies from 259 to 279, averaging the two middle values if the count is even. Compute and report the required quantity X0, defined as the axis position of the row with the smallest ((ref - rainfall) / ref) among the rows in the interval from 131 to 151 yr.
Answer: 145 yr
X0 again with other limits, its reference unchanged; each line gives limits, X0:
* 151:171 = 169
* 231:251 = 237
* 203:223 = 209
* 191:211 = 209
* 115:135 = 121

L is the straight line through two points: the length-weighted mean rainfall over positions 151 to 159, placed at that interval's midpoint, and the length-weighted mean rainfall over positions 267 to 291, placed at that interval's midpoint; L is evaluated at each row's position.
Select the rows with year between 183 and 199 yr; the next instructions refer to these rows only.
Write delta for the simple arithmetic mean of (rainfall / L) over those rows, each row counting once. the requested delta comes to 1.69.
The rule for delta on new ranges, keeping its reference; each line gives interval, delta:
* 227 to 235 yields 1.34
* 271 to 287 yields 1.00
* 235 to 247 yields 1.25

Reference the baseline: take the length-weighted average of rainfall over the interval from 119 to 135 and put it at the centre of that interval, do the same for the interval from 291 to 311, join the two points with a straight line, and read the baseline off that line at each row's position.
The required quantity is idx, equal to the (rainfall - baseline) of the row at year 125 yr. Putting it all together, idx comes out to 0.24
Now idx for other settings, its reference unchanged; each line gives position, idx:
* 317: -0.01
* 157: -0.83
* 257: 0.15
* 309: -0.08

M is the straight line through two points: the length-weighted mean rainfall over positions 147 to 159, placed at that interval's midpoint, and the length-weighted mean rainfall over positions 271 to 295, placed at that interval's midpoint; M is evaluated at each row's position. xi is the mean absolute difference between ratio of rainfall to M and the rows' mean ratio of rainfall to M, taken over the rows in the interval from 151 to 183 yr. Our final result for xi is 0.25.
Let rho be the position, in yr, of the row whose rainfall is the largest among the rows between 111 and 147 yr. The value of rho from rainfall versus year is 121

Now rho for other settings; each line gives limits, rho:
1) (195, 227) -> 209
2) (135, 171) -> 169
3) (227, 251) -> 237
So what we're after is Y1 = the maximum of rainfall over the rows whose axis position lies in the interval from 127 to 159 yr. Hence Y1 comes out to 1.348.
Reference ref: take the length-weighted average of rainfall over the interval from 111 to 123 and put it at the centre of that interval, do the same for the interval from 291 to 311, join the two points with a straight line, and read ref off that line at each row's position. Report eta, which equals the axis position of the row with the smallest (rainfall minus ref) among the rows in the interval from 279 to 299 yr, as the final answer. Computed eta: 293 yr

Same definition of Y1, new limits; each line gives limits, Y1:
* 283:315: 2.009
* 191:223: 2.028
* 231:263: 2.101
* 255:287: 1.98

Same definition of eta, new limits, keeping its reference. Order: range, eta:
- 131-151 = 137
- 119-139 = 137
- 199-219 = 205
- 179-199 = 181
